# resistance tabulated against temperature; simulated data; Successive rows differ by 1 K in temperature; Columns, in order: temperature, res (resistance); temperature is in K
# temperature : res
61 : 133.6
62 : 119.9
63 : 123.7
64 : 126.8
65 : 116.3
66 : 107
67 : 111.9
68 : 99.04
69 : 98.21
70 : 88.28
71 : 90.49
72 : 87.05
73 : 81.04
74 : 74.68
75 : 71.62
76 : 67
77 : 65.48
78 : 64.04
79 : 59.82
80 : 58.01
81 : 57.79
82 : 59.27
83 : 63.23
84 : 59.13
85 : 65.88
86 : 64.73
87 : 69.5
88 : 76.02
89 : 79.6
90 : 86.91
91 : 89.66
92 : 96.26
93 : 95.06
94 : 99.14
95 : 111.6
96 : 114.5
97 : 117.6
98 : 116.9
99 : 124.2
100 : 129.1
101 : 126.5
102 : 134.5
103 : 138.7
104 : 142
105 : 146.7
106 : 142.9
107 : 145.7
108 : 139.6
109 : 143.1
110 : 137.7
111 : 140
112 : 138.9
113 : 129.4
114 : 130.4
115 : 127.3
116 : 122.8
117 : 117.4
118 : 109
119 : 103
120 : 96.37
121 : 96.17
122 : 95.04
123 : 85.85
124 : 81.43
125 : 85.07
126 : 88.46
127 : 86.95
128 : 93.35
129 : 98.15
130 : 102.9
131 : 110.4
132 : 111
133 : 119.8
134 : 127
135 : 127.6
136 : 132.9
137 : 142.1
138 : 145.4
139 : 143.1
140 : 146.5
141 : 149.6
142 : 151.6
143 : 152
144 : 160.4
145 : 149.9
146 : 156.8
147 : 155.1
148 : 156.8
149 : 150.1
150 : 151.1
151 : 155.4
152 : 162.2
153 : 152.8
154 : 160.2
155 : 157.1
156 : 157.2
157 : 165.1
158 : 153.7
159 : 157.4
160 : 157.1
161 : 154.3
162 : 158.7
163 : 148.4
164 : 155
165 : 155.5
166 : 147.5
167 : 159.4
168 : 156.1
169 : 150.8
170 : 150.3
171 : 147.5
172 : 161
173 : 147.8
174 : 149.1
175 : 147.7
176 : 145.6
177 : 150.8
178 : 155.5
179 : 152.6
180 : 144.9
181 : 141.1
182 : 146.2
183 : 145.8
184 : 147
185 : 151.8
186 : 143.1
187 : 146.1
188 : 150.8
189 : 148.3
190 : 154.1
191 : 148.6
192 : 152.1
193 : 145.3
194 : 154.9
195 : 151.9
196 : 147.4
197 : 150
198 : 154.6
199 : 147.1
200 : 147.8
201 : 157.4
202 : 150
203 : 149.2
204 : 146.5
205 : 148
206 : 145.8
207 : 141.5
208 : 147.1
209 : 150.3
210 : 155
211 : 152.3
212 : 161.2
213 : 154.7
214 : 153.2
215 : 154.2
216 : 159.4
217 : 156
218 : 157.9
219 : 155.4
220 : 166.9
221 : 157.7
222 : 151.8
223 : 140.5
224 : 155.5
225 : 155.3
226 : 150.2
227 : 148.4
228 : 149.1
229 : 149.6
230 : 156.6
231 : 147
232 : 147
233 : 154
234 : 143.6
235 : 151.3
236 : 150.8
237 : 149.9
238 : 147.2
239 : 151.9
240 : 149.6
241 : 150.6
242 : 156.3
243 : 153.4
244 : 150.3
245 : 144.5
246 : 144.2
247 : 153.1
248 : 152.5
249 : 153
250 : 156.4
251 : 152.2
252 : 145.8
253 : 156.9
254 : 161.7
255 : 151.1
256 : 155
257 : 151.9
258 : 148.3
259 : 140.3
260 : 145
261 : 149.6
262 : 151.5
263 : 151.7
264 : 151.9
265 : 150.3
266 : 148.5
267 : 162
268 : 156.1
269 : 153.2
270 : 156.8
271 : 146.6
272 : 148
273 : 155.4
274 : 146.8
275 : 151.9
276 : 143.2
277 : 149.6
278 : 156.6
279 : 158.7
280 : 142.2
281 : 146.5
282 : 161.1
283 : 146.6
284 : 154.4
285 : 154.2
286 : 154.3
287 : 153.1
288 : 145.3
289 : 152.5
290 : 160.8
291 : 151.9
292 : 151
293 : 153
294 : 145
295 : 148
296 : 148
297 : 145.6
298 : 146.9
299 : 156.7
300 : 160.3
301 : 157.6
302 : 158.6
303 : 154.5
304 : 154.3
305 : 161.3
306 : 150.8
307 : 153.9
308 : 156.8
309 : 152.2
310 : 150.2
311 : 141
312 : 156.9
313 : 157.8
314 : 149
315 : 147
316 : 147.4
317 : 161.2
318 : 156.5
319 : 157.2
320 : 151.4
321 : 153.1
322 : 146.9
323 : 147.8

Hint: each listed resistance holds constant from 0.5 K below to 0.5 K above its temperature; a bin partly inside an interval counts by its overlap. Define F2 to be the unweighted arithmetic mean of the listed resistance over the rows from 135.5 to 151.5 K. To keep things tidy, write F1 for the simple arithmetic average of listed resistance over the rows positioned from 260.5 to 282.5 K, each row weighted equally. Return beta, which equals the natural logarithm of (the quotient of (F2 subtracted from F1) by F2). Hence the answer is -4.4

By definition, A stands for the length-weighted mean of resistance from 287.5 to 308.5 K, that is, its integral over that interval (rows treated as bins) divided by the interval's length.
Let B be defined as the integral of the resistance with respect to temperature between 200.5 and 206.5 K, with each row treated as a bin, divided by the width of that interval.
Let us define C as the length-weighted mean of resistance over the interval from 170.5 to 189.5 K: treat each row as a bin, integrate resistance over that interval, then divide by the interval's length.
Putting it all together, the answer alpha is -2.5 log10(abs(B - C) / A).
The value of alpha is 5.6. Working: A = 153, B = 149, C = 148.6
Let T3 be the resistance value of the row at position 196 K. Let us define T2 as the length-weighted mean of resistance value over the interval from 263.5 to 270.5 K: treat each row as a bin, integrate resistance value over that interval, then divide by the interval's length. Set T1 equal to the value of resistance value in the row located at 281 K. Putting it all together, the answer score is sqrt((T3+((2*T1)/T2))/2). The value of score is 8.6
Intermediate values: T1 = 146.5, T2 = 154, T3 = 147.4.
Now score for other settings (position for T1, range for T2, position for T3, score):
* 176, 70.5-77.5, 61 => 8.3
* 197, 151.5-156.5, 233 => 8.8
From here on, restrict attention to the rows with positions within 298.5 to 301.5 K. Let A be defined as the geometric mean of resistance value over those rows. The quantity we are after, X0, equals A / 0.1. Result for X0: 1582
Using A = 158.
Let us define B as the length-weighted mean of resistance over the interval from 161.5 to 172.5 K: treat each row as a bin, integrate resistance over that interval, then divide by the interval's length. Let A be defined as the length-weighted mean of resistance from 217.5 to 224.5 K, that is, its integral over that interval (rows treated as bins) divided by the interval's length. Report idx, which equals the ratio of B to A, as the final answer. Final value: 0.99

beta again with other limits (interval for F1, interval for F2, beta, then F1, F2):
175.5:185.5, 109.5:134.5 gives -1.0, 148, 109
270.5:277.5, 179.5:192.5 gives -4.9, 149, 148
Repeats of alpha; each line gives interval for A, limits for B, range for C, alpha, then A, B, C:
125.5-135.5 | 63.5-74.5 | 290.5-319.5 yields 0.7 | 107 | 98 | 152.8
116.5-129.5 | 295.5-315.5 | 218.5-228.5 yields 7.3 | 95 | 153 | 153.1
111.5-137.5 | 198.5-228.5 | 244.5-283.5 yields 5.1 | 110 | 152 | 151.2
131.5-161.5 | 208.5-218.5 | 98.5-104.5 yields 2.0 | 149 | 155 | 132.5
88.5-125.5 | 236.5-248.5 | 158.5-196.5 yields 6.1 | 117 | 150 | 150.7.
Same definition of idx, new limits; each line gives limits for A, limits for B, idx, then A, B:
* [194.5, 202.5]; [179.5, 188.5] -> 0.97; 151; 146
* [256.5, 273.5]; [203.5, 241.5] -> 1.00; 151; 152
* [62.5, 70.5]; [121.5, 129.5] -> 0.82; 109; 89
